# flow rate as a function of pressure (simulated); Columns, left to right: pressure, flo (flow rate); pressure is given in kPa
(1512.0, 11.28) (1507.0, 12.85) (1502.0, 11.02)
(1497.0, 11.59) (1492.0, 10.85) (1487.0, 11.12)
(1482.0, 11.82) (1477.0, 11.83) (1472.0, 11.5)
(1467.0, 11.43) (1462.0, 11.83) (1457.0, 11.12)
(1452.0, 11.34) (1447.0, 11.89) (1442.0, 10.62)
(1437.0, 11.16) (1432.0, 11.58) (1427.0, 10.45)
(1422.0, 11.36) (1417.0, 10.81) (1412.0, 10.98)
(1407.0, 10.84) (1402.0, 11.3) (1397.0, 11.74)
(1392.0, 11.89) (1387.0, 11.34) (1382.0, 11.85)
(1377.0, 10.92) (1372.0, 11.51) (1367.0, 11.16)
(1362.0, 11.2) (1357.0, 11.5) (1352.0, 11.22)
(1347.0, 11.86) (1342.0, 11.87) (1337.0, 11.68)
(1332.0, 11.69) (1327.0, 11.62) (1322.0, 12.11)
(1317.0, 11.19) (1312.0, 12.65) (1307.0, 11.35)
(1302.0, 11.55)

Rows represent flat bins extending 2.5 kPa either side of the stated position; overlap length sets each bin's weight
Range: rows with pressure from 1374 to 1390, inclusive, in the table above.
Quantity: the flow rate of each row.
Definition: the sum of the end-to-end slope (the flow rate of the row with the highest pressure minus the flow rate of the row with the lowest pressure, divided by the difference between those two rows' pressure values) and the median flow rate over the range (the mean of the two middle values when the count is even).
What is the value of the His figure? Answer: 11.4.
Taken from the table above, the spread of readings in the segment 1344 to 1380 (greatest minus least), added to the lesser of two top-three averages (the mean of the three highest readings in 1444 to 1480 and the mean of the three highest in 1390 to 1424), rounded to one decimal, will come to 12.6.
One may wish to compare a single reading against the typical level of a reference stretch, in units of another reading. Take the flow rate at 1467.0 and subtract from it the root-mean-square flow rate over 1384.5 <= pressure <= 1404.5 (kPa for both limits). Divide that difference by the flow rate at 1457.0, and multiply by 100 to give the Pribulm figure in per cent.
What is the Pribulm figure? -1.3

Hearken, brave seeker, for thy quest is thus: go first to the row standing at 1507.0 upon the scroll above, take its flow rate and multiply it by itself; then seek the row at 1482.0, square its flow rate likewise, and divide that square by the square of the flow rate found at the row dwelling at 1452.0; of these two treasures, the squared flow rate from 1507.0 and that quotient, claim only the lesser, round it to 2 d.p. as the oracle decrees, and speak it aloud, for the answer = 1.09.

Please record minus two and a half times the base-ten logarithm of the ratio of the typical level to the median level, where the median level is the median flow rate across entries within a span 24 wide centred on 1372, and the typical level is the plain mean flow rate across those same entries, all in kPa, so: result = -0.012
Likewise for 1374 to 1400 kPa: 0.018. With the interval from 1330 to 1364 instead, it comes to 0.010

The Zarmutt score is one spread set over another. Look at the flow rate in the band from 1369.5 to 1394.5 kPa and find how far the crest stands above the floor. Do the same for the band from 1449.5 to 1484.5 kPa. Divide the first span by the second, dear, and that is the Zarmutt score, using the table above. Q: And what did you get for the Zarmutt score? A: 1.37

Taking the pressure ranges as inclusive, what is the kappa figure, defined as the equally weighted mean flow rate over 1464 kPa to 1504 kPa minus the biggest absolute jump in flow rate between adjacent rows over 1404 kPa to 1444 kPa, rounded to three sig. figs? 10.3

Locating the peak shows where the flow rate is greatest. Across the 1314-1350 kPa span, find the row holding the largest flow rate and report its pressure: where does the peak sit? 1322.0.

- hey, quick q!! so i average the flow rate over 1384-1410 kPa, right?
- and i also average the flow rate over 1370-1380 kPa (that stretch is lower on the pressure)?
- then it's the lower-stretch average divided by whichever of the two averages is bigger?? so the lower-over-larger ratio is 0.98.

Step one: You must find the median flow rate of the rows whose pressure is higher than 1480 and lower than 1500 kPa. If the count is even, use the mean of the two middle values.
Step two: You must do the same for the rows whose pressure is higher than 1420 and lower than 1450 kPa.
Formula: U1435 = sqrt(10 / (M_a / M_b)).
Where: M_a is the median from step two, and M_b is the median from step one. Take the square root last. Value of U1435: 3.18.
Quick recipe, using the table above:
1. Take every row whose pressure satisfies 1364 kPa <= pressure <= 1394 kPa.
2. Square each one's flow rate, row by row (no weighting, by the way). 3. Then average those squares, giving 131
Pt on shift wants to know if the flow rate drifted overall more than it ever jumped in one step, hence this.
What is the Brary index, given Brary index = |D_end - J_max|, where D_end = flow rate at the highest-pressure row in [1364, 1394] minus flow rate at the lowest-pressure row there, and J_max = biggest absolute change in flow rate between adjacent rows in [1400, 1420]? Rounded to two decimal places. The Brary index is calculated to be 0.27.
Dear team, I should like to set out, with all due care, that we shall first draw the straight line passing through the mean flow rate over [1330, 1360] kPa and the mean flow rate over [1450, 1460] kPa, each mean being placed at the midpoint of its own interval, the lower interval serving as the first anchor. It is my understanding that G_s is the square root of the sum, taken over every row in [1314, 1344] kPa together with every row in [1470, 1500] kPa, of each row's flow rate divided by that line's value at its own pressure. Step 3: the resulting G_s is 3.49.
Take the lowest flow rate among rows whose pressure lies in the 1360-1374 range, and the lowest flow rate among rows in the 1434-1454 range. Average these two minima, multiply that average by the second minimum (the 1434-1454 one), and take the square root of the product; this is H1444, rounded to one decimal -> 10.8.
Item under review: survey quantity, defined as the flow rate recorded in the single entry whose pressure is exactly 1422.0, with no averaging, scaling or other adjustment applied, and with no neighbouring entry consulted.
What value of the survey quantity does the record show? 11.36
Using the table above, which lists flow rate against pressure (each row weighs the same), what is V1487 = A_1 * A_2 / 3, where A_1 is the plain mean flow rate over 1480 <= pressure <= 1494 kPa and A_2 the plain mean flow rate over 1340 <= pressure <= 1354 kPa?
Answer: 43.7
